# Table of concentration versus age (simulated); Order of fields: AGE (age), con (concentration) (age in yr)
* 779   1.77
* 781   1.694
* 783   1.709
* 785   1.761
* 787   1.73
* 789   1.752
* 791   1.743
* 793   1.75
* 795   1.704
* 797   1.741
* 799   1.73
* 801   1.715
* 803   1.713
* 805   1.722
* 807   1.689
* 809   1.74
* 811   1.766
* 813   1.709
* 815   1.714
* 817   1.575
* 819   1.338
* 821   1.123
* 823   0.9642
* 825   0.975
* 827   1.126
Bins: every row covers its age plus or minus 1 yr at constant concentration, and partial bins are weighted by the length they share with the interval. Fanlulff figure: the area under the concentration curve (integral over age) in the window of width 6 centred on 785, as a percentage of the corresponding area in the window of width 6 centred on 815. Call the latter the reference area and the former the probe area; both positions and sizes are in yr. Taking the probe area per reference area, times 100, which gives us 104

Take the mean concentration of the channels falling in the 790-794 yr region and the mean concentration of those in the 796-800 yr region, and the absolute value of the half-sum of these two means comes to 1.74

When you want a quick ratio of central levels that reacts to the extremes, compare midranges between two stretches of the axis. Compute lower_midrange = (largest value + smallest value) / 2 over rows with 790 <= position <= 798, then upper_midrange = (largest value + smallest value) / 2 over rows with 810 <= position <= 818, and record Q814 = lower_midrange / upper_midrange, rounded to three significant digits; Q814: 1.03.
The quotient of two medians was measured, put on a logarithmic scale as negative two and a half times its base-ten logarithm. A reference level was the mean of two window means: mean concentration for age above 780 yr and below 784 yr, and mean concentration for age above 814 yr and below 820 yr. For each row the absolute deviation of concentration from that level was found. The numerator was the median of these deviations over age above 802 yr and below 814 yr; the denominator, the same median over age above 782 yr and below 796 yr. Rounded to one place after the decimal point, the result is 0.3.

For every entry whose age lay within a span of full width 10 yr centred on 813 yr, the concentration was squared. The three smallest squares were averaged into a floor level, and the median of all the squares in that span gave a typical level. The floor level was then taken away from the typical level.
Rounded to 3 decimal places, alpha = 0.158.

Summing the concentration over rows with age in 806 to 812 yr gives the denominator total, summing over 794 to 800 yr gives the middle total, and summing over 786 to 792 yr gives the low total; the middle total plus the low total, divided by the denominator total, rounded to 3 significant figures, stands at 2.00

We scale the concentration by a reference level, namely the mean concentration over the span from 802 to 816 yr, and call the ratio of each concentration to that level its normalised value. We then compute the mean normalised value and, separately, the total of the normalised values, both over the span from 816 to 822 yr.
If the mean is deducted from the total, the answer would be 1.6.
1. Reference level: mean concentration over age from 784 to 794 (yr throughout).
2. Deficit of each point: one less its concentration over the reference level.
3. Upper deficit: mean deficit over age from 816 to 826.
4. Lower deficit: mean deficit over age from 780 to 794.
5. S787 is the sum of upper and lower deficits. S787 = 0.32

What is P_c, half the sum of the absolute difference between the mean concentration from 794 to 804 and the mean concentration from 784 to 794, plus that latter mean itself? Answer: 0.89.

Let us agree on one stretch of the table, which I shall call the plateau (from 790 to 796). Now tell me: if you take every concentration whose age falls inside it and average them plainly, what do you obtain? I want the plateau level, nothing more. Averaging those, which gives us 1.73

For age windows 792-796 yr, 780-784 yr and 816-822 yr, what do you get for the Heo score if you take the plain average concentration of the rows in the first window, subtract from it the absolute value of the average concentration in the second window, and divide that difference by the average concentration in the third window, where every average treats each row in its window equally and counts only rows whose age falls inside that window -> 0.019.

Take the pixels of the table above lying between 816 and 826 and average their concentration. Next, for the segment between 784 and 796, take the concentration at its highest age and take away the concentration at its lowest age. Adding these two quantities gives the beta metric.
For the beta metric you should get 1.14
